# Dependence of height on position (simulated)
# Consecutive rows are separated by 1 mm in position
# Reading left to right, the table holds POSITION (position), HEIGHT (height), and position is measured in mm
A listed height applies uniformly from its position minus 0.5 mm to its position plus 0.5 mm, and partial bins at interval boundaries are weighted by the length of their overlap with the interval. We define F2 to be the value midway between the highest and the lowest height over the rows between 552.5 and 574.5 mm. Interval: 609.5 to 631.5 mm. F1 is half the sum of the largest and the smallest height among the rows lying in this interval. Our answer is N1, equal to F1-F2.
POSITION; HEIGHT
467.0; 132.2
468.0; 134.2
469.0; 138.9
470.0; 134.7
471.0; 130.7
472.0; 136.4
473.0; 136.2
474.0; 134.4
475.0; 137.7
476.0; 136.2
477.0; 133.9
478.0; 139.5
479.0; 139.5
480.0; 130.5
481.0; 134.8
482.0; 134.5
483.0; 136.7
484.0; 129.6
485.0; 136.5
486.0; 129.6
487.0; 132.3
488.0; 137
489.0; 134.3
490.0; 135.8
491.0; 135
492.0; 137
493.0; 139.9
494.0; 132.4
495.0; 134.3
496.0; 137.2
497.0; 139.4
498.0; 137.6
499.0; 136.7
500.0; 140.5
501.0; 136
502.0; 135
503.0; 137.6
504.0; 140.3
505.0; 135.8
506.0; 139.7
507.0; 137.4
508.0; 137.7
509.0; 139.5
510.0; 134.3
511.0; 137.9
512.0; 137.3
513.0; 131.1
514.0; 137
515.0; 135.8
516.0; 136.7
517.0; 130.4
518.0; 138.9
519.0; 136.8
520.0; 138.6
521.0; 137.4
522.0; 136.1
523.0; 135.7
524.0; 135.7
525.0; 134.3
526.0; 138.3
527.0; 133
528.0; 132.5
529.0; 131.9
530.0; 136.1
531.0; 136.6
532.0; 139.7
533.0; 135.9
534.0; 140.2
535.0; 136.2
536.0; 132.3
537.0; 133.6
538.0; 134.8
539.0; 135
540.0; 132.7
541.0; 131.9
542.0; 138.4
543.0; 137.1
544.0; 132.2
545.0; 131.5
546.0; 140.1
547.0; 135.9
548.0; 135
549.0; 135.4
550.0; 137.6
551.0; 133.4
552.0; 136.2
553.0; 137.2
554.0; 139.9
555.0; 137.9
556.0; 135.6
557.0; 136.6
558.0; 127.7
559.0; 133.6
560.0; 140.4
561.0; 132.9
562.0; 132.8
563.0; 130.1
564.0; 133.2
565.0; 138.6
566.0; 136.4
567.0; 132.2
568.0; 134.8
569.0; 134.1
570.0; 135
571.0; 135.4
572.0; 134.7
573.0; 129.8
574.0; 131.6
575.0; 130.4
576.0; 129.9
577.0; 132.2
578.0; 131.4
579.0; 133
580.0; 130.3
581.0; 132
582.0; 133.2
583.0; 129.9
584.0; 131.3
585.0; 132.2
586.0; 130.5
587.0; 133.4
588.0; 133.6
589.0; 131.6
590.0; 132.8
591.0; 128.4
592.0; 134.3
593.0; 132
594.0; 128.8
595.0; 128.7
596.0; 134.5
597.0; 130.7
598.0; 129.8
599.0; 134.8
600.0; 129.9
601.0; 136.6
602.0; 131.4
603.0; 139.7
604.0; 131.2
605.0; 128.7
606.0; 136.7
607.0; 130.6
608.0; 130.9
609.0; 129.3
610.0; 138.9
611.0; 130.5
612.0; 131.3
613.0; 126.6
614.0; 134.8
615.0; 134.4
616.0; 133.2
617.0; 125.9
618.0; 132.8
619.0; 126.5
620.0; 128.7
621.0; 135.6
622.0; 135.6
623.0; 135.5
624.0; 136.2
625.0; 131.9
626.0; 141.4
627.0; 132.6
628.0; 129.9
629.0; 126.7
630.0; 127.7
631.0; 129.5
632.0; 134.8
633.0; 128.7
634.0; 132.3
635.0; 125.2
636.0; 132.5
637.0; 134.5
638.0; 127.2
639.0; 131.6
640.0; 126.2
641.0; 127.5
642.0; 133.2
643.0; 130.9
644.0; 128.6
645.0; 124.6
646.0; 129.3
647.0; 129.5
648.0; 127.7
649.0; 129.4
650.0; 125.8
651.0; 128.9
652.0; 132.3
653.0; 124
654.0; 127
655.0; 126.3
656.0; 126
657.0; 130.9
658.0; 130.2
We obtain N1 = -0.4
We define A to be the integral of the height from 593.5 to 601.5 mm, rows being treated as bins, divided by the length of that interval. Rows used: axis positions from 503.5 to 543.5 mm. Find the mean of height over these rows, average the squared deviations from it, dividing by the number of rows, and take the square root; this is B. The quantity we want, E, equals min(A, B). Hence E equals 2.6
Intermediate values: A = 132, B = 2.6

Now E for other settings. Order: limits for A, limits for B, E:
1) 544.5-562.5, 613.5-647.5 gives 3.8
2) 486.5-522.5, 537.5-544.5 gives 2.3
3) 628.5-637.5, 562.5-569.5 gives 2.6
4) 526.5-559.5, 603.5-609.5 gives 2.6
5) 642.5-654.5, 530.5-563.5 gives 3.0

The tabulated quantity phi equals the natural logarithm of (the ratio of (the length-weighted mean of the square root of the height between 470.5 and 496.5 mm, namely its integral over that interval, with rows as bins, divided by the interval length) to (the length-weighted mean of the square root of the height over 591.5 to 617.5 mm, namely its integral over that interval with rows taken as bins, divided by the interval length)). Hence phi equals 0.011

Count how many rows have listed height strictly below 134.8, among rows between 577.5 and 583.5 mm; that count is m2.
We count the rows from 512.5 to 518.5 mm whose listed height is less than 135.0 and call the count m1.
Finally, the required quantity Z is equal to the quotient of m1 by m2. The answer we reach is 0.3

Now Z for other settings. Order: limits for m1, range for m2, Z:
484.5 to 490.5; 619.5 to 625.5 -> 1.5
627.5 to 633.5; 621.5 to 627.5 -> 3.0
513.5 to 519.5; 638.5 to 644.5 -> 0.2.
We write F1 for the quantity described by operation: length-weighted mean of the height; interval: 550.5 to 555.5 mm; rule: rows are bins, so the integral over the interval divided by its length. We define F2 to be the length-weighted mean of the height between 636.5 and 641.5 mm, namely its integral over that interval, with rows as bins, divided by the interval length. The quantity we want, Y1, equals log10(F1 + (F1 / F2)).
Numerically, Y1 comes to 2.14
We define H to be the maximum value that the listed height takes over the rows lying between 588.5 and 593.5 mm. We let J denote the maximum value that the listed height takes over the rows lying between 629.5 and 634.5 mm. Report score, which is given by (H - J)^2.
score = 0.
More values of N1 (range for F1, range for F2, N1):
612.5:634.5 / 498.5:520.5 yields -1.8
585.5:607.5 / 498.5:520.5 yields -1.4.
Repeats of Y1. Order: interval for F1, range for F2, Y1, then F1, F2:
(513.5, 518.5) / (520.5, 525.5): 2.14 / 136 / 136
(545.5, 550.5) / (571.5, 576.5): 2.14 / 137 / 131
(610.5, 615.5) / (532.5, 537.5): 2.12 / 132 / 136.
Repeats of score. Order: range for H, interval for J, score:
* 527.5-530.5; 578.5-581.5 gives 10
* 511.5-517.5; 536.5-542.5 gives 1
